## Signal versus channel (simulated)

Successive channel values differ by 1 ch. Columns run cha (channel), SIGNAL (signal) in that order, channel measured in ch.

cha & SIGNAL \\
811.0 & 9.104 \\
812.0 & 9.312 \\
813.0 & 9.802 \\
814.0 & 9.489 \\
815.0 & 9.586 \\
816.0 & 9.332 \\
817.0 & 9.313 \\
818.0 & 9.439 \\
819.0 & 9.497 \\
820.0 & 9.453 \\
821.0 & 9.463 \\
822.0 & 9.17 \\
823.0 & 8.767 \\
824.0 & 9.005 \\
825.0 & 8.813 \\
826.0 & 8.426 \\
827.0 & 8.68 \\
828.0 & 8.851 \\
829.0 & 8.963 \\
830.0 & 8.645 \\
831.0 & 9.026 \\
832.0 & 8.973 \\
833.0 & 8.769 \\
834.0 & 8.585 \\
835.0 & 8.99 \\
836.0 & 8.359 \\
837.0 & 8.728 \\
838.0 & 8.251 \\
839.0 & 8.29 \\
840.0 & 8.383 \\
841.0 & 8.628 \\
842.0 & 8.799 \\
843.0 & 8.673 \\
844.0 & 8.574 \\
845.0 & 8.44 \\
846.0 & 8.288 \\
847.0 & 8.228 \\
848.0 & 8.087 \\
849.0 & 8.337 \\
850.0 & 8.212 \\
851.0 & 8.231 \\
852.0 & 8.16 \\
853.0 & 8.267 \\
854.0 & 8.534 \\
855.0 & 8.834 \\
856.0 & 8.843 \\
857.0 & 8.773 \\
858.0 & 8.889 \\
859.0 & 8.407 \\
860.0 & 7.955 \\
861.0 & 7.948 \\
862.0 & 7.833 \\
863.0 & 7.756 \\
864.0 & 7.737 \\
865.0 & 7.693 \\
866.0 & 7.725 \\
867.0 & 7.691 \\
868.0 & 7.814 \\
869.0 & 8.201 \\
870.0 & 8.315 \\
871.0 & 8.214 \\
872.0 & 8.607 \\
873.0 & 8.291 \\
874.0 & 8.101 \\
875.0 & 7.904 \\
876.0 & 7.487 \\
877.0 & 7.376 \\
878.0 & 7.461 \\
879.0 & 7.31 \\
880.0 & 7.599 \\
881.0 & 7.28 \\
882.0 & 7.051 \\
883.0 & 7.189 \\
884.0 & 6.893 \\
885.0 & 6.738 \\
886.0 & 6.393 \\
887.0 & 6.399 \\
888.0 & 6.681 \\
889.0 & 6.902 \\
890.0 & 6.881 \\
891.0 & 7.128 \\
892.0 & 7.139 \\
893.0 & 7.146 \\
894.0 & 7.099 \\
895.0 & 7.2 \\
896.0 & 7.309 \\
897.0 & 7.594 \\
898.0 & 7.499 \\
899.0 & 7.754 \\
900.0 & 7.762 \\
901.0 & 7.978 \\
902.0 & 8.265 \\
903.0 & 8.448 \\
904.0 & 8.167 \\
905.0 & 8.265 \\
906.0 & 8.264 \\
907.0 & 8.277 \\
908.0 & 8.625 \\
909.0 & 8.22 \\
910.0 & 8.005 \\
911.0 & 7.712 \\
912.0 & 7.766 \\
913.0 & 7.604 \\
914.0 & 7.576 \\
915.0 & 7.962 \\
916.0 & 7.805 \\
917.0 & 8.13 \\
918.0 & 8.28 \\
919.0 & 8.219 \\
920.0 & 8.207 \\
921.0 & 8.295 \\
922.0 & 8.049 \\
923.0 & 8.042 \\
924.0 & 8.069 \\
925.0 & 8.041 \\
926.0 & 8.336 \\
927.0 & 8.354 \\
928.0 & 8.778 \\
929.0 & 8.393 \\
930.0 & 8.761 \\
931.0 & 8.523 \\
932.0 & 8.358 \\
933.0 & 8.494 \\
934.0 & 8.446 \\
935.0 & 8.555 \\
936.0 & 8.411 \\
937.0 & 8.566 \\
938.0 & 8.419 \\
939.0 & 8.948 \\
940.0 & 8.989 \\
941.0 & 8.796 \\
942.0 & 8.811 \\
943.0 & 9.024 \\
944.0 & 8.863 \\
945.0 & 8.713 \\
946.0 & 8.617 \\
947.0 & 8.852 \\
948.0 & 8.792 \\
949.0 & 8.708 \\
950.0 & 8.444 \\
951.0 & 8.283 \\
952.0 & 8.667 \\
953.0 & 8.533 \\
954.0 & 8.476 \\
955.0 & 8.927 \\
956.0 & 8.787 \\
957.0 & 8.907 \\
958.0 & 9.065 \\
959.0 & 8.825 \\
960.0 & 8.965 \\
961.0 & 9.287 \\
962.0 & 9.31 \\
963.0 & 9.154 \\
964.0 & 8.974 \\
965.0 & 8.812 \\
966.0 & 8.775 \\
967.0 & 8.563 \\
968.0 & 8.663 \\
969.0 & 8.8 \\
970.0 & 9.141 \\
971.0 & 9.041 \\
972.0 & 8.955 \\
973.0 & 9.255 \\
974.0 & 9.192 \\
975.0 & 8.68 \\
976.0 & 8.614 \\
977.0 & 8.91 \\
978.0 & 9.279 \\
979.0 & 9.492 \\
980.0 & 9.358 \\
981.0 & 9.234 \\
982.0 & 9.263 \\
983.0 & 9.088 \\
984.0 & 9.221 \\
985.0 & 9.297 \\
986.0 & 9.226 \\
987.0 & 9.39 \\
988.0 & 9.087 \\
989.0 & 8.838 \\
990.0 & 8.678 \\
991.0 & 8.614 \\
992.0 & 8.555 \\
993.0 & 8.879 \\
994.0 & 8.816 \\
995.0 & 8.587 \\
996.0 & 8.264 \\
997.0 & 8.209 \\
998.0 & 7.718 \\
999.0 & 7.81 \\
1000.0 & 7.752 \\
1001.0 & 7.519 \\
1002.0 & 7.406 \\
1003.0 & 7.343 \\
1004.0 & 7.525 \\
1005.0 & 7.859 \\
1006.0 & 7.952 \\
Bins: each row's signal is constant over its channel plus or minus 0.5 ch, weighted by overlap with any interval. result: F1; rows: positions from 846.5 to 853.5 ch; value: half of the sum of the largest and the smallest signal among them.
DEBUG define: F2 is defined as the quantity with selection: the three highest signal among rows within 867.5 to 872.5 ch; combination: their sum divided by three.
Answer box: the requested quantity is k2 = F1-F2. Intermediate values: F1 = 8.21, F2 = 8.4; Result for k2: -0.2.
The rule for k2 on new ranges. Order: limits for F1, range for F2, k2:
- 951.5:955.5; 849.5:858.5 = -0.2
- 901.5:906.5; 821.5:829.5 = -0.7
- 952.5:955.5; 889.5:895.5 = 1.5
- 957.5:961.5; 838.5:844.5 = 0.4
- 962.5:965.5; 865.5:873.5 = 0.6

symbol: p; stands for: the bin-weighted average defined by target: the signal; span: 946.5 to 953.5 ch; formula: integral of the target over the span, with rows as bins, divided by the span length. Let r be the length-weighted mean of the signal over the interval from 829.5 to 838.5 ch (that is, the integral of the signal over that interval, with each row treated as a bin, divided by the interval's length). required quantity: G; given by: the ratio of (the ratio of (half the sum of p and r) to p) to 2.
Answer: 0.503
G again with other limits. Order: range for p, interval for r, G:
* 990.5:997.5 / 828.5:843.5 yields 0.503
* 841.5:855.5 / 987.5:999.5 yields 0.503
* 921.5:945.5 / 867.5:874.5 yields 0.491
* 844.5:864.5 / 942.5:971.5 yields 0.516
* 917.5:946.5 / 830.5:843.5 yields 0.505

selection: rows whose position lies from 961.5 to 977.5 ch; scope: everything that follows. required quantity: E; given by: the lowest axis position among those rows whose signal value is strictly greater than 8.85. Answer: 962.0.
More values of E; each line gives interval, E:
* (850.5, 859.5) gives 858.0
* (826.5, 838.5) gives 828.0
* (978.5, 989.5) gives 979.0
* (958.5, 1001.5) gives 960.0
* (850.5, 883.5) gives 858.0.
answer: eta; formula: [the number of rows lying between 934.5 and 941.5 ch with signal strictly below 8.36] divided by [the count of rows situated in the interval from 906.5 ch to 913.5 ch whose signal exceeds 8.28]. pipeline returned 0.0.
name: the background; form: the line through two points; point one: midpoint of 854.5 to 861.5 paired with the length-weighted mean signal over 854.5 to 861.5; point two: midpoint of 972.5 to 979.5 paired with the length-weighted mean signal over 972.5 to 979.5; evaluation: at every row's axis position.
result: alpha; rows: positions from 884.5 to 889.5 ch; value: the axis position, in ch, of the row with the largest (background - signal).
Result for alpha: 886.0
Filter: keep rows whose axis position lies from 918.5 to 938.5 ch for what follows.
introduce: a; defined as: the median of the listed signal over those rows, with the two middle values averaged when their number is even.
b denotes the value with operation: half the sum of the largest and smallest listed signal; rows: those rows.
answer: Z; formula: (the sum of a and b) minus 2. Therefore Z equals 14.8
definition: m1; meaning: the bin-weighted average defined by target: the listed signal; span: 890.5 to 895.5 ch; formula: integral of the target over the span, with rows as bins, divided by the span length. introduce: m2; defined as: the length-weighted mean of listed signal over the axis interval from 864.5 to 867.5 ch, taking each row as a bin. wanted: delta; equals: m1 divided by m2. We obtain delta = 0.9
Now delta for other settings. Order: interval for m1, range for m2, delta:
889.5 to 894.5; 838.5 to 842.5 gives 0.8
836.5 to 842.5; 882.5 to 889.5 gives 1.3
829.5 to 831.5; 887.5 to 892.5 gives 1.3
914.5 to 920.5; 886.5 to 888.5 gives 1.2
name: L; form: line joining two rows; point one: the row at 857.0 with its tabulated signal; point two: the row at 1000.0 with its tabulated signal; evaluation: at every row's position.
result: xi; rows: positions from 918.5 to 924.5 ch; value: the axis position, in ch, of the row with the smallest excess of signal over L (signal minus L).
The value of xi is 922.0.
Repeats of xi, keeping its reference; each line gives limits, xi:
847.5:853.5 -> 848.0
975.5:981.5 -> 976.0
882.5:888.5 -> 886.0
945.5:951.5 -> 951.0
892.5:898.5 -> 894.0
